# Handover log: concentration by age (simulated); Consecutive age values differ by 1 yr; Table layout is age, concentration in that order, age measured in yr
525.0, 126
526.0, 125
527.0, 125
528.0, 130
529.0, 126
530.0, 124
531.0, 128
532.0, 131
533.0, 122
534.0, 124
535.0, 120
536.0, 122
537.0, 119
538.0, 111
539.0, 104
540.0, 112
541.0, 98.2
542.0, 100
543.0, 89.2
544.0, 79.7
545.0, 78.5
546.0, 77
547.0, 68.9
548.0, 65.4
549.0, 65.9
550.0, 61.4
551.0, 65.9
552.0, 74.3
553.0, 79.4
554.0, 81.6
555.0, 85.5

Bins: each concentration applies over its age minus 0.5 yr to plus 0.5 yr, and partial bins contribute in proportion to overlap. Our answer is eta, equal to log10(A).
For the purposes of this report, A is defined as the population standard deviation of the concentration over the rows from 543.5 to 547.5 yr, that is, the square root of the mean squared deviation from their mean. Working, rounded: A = 4.2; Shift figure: 0.63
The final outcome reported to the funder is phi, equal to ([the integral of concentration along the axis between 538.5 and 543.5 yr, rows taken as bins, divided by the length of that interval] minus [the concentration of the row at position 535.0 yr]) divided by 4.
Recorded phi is -5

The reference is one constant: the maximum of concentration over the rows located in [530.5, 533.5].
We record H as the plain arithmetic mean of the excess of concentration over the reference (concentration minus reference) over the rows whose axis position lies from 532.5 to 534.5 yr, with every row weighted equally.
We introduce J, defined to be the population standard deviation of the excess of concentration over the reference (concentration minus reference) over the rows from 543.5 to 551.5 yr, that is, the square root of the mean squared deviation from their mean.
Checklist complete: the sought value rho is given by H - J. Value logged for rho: -15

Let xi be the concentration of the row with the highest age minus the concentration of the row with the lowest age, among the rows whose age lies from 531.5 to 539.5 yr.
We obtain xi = -27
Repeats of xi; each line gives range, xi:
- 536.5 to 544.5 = -39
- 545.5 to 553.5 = 2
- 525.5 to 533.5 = -3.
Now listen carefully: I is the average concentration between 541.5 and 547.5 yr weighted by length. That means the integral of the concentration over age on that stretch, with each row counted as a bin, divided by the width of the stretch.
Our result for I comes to 82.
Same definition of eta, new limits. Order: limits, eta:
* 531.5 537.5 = 0.59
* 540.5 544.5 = 0.91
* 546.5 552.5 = 0.60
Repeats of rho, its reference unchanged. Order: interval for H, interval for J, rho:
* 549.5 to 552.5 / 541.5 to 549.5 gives -75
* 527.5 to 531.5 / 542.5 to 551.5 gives -13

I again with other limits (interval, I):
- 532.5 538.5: 120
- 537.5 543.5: 102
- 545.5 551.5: 67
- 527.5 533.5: 127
